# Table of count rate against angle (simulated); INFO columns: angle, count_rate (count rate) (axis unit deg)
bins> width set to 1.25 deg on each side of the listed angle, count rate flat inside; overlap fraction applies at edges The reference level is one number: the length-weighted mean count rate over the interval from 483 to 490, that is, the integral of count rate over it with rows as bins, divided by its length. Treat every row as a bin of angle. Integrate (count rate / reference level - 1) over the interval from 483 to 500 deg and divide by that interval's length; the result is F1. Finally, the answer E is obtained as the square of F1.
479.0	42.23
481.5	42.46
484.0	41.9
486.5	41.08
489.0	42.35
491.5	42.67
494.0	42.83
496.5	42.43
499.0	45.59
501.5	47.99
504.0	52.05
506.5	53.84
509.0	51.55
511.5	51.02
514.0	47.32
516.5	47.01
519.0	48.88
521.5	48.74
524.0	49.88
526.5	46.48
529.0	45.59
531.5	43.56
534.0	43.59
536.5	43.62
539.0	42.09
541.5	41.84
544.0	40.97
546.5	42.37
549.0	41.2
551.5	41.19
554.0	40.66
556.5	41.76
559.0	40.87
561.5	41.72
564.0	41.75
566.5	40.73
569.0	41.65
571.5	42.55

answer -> 0.0005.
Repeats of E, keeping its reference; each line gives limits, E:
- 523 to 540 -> 0.0058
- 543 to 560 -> 0.0001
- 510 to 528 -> 0.0260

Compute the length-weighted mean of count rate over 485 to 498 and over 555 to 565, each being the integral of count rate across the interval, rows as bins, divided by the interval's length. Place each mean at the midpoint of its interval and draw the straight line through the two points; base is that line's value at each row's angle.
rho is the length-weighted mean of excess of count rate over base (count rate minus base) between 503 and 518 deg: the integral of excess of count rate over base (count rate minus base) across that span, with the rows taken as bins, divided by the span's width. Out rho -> 8.3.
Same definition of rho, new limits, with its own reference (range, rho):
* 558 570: -0.1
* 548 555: -0.6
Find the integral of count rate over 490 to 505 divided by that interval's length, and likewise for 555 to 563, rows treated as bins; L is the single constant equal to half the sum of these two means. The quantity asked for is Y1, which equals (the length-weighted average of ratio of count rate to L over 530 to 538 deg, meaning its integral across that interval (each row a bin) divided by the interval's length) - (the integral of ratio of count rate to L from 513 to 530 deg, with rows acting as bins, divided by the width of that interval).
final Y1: -0.10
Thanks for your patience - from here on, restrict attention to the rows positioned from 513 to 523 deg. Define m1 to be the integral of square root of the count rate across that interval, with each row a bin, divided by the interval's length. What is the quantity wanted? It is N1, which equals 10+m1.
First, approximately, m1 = 6.93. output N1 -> 16.9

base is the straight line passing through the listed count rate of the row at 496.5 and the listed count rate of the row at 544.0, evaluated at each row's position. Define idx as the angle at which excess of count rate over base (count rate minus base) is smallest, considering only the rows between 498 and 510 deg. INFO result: 499.0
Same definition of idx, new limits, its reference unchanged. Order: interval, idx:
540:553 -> 544.0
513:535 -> 531.5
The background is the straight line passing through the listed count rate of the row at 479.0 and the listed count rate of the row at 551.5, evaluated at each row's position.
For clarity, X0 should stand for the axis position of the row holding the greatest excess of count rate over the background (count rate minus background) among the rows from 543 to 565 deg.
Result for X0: 546.5 deg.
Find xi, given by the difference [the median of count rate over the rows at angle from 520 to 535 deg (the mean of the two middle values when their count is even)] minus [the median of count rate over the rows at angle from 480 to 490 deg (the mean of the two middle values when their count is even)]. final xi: 4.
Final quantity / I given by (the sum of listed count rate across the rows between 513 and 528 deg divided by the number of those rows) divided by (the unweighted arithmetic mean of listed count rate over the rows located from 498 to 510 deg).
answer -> 0.96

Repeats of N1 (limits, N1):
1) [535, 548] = 16.5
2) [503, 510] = 17.2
